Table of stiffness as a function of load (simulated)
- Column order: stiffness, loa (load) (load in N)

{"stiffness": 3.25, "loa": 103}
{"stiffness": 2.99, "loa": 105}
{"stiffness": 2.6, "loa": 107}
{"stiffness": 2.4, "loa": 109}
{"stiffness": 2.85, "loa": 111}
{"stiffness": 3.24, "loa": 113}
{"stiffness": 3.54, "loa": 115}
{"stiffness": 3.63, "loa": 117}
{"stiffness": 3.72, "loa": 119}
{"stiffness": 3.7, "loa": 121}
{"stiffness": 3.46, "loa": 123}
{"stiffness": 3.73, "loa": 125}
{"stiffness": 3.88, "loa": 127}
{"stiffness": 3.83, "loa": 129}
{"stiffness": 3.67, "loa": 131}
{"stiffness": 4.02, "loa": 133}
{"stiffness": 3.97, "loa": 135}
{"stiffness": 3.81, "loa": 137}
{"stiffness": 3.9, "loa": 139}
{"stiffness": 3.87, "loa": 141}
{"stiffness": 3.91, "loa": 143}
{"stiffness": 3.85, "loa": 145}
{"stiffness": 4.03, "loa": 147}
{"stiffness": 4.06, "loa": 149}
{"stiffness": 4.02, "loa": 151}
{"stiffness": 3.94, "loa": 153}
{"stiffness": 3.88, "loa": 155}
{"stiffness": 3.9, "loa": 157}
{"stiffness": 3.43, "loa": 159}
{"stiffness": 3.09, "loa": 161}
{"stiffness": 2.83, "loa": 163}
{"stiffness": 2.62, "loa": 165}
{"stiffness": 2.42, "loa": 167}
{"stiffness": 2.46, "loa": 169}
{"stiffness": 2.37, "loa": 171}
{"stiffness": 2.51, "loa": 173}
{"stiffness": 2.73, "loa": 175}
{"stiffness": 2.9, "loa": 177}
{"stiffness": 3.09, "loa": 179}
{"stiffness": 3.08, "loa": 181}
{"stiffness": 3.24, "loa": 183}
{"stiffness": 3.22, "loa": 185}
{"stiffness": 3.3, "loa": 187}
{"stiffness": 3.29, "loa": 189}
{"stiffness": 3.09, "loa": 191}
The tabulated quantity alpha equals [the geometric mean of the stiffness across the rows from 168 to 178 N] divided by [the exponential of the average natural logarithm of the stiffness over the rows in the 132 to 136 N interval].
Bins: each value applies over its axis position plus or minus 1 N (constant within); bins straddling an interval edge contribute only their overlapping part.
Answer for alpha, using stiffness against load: 0.6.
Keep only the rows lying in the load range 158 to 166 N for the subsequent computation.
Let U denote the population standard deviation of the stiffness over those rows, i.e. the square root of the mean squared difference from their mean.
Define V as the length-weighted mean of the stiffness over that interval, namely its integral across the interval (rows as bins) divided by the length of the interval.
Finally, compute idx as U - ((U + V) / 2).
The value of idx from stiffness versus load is -1.3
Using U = 0.30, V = 3.0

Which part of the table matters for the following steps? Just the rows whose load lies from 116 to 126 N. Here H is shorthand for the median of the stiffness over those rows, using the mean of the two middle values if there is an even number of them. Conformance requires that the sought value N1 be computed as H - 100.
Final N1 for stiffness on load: -96.3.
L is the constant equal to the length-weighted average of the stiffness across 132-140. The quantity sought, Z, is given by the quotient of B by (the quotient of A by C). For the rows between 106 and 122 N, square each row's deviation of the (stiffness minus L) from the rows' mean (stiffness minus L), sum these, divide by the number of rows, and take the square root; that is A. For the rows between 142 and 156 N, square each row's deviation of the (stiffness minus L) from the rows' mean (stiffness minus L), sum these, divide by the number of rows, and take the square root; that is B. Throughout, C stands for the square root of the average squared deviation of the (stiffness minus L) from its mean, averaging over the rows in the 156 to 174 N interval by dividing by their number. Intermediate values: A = 0.49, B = 0.08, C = 0.5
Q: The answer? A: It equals 0.1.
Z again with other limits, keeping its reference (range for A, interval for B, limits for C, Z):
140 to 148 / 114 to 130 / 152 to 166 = 1.0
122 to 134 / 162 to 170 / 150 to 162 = 0.3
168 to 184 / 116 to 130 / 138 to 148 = 0.0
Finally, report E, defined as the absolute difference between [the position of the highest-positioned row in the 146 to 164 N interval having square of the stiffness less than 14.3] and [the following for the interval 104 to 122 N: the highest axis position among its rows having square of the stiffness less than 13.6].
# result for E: 46 N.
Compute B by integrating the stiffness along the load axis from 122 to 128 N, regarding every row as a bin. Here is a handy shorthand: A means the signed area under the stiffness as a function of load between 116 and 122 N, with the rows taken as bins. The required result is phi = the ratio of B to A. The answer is 1.0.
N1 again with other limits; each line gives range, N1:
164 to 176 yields -97.5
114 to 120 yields -96.4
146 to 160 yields -96.1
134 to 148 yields -96.1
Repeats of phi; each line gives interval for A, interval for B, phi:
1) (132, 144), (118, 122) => 0.3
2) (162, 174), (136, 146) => 1.3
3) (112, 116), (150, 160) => 2.8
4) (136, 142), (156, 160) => 0.6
